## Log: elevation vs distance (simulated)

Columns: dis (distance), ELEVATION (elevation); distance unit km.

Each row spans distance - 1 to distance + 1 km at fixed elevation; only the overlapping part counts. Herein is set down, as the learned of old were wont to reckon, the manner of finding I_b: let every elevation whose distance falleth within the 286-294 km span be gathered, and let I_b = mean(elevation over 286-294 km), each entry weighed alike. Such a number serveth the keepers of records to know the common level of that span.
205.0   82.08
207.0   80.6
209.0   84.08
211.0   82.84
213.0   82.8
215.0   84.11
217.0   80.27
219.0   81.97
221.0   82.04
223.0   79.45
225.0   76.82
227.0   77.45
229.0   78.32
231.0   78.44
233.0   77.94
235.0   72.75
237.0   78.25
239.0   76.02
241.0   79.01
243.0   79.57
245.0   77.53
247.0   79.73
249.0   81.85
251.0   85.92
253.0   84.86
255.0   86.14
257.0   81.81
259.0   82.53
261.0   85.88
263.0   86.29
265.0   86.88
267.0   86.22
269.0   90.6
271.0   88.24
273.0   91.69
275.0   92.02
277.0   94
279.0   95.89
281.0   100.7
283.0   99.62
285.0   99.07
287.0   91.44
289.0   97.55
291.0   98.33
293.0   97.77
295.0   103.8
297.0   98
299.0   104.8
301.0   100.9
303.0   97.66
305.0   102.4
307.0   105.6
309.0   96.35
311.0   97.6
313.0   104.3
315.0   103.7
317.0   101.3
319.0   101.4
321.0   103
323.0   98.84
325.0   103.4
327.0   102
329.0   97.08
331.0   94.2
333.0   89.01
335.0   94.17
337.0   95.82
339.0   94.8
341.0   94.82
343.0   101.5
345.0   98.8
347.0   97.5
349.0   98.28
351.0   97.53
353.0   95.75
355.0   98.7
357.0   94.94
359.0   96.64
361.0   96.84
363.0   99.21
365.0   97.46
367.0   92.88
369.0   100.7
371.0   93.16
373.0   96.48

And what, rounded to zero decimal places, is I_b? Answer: 96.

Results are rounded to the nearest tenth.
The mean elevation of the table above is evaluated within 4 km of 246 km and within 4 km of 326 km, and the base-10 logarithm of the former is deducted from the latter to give 98.4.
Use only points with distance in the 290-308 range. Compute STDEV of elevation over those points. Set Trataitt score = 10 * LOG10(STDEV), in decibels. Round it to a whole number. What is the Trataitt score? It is 5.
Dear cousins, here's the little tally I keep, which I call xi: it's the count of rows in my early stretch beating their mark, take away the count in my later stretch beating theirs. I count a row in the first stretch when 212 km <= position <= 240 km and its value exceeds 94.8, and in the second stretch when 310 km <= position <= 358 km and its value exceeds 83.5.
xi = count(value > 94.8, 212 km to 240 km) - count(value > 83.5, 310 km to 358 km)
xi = -24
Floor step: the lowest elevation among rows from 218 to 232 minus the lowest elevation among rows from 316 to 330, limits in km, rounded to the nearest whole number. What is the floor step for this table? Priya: -20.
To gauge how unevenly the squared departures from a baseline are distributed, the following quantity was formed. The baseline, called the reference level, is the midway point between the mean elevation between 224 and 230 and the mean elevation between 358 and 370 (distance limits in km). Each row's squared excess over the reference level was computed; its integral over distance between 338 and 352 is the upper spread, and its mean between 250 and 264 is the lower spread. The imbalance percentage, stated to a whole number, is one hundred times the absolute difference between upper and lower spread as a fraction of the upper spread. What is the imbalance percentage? 99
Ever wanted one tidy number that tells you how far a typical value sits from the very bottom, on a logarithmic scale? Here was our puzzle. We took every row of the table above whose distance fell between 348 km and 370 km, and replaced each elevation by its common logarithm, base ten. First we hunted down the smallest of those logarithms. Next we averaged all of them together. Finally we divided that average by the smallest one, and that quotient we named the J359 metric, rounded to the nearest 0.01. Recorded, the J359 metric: 1.01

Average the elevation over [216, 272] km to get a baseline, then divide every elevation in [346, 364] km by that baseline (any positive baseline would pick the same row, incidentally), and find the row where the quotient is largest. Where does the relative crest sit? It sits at 363.0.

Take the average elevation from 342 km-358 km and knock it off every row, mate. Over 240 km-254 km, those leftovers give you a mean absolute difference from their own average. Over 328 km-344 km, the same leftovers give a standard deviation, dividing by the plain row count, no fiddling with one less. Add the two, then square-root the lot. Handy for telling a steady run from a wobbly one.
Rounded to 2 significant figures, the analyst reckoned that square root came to 2.4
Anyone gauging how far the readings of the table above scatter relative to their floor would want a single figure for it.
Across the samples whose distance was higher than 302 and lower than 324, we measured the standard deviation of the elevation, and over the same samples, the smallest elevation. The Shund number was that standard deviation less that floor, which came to -93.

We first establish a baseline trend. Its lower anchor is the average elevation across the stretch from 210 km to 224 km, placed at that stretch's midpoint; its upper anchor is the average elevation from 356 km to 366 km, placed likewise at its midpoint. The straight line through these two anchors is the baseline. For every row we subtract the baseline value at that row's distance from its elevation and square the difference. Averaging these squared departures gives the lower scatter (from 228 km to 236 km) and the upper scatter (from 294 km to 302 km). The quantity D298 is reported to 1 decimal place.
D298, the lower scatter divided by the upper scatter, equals 0.4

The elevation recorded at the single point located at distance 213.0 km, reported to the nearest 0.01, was 82.80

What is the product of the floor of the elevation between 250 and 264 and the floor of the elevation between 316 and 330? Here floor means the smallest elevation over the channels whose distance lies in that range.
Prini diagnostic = 7942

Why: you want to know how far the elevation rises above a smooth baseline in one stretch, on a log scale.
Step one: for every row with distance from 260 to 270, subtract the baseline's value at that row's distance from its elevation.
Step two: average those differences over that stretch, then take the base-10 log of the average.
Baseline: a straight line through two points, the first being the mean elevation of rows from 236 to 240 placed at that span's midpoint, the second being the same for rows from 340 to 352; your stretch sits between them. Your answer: 0.68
